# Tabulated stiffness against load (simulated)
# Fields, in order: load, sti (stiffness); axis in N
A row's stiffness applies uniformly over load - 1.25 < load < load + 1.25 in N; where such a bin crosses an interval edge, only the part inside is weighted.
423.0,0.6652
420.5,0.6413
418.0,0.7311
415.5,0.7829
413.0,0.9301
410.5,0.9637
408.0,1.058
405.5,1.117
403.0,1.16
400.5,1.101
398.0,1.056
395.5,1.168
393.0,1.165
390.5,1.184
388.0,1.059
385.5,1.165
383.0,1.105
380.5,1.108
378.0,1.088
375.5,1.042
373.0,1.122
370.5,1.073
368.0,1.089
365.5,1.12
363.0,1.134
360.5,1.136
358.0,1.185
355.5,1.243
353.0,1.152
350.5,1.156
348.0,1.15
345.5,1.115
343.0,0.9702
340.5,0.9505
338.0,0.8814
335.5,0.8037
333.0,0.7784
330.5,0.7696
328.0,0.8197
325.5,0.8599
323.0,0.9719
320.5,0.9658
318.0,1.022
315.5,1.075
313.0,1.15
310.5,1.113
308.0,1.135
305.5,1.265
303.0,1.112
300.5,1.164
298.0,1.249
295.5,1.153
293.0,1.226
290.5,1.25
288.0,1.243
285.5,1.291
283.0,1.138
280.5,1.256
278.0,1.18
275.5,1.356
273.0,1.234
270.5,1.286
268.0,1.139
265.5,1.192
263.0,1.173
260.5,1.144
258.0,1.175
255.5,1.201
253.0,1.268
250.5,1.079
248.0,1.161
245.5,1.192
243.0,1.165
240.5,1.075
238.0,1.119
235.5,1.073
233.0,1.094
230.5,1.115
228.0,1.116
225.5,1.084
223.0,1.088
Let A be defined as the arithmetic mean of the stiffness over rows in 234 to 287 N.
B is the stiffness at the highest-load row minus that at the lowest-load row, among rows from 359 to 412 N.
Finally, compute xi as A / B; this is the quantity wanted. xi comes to -7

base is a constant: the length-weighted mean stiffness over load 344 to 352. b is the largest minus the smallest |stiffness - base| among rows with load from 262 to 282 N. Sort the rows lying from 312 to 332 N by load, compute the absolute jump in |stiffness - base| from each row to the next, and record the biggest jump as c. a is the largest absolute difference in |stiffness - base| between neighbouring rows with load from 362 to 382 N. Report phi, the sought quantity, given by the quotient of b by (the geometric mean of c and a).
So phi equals 2.3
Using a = 0.08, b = 0.22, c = 0.112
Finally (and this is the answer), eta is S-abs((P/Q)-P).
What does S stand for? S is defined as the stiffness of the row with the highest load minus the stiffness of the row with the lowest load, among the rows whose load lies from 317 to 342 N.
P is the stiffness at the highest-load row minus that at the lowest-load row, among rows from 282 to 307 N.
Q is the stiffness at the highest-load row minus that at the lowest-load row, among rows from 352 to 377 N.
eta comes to -1.4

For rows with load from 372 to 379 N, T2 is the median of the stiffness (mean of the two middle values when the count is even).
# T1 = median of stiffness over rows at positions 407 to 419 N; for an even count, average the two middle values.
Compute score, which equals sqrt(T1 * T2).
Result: 1.01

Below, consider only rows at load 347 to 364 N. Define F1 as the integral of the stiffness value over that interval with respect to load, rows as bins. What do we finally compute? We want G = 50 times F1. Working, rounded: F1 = 19.8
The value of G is 991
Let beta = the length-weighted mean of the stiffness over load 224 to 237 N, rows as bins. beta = 1.10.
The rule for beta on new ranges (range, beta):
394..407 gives 1.12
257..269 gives 1.16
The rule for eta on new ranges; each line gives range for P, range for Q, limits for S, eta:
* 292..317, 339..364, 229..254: -0.5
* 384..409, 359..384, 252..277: -3.5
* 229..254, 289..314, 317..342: -1.8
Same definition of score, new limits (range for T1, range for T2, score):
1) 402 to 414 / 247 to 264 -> 1.11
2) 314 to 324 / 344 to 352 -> 1.07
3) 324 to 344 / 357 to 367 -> 0.98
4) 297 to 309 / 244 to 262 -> 1.17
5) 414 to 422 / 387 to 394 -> 0.92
